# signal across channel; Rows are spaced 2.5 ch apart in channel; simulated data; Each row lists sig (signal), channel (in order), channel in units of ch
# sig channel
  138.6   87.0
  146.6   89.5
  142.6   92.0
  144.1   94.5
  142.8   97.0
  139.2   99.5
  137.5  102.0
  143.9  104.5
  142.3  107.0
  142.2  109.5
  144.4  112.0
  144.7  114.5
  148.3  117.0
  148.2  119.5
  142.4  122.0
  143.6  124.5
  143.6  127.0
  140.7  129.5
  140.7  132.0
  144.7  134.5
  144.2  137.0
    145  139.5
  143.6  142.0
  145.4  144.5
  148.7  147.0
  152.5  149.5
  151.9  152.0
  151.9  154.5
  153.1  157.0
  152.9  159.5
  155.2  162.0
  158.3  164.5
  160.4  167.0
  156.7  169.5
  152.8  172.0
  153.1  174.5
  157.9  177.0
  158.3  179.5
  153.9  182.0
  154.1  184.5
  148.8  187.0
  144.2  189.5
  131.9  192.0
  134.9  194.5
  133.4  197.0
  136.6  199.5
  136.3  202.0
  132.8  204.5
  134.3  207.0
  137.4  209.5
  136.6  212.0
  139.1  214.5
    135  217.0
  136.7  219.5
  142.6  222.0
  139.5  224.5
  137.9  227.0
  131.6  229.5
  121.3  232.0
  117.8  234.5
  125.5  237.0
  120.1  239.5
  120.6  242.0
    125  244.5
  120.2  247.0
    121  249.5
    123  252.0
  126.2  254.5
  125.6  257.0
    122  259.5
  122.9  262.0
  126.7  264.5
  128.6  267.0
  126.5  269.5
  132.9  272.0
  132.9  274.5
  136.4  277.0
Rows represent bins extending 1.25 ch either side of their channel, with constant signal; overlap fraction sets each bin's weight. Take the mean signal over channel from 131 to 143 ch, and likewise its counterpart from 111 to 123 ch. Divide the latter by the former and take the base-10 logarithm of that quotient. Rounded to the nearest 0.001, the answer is 0.006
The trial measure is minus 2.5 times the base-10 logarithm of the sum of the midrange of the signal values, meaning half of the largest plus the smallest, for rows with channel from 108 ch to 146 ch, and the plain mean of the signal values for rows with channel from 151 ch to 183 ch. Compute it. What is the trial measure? -6.19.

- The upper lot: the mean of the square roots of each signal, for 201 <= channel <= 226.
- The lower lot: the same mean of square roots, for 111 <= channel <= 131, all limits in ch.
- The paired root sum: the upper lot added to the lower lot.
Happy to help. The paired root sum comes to 23.7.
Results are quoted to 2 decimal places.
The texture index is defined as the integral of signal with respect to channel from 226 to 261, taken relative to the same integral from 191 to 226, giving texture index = 0.91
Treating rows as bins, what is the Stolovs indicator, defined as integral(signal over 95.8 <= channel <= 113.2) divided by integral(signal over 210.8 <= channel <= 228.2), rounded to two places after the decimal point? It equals 1.03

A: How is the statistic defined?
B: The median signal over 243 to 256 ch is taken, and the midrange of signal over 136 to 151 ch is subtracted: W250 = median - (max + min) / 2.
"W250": -25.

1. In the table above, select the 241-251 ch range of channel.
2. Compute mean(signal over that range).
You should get 122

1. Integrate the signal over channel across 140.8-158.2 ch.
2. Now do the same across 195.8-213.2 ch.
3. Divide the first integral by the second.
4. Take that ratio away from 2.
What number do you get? 0.895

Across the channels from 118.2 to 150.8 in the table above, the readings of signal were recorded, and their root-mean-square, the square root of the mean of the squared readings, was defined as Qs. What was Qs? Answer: 145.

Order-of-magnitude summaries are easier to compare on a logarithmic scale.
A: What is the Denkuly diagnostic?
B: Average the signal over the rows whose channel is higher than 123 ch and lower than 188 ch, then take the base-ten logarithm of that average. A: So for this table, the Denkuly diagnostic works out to 2.18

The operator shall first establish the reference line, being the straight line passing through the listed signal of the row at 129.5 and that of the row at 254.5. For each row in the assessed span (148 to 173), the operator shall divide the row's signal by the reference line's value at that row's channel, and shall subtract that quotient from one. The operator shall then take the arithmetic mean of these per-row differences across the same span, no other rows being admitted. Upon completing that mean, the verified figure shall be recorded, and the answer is -0.13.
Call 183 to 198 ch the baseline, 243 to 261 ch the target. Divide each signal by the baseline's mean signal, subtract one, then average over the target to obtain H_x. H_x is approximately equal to -0.13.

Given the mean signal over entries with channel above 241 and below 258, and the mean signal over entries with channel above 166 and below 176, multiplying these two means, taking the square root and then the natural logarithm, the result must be 4.93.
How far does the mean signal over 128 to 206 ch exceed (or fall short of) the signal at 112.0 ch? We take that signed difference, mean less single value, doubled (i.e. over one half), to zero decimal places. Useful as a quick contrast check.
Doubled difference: 6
